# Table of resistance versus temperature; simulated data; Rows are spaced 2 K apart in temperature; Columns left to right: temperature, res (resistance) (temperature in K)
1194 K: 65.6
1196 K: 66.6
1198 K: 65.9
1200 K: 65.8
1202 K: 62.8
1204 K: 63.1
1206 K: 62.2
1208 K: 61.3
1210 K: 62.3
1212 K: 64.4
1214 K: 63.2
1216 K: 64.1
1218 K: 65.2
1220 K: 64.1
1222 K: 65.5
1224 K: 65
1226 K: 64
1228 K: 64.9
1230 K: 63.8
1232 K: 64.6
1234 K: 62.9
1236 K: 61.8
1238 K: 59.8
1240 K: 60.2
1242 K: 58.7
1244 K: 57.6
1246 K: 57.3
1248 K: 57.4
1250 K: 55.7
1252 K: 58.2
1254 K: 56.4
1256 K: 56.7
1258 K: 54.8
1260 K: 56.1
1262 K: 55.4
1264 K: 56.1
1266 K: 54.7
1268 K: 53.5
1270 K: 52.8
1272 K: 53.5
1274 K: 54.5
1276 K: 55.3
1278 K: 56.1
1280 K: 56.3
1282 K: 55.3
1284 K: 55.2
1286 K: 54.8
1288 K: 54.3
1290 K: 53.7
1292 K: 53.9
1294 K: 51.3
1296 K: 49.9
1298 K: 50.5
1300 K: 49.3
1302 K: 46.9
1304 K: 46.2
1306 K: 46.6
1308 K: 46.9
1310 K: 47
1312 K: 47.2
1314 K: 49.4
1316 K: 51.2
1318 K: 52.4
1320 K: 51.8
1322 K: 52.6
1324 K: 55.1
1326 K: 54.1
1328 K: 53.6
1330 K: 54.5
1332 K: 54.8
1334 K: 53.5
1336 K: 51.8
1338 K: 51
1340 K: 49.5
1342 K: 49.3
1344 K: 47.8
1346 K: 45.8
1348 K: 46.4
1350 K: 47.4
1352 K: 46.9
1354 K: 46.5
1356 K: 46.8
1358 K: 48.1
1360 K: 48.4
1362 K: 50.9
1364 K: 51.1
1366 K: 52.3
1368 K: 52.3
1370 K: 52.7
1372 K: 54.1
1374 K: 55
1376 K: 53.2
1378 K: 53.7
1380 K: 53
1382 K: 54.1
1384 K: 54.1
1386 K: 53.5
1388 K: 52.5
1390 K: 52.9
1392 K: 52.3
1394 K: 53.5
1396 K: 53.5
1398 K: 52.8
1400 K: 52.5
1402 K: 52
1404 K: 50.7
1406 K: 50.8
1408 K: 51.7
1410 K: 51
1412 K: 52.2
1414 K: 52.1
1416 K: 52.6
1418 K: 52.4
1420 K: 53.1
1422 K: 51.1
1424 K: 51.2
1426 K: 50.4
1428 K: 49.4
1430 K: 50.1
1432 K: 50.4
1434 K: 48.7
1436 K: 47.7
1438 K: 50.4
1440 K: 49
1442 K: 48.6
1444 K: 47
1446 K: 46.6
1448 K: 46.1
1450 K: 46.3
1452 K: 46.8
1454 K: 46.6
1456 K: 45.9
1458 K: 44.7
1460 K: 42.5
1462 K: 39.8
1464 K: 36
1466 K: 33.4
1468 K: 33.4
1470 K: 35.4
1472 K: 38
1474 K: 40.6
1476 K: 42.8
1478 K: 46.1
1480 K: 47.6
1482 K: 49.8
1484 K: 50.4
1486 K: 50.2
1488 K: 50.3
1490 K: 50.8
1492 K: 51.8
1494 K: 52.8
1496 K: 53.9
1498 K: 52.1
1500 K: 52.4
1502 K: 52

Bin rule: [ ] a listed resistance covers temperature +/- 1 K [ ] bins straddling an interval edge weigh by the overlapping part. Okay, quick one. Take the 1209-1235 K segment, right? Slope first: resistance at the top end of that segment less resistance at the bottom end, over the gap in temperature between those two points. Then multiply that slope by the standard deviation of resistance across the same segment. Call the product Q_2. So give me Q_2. 0.0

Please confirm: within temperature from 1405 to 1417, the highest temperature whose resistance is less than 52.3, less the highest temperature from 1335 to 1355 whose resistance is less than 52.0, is 60 K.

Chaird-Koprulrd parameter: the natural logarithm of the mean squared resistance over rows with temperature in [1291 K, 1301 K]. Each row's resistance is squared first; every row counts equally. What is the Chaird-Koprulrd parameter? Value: 7.86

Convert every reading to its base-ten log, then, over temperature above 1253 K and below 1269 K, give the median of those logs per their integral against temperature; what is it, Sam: 0.06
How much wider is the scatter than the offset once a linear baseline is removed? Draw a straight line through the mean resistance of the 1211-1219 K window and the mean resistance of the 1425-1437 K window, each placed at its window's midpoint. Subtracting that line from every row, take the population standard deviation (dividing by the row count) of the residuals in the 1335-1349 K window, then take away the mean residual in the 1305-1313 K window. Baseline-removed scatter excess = 13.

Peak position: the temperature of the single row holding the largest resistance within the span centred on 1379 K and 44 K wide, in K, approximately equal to 1374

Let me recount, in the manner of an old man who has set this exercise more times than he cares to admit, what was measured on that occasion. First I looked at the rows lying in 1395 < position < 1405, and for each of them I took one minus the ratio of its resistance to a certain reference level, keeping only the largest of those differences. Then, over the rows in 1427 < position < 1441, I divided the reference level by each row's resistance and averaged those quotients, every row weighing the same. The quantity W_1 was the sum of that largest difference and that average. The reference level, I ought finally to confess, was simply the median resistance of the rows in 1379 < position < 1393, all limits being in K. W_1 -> 1.12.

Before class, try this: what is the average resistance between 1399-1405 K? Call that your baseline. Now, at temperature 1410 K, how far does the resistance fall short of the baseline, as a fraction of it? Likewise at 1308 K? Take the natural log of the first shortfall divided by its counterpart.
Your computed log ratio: -1.9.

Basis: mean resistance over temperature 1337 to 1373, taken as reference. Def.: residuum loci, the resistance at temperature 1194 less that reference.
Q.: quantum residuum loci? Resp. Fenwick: 16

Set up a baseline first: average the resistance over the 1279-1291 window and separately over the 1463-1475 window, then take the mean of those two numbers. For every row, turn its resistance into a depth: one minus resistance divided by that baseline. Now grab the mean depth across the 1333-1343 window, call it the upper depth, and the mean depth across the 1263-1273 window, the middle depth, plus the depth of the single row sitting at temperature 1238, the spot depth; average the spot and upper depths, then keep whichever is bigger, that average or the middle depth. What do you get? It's -0.19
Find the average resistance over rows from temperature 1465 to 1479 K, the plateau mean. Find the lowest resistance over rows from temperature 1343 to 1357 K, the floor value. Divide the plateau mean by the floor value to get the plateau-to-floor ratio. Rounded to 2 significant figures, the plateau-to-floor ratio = 0.84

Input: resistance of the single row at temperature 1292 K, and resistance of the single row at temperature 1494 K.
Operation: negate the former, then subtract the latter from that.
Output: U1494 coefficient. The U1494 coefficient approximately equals -107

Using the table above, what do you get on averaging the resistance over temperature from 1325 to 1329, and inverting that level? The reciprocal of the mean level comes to 0.0186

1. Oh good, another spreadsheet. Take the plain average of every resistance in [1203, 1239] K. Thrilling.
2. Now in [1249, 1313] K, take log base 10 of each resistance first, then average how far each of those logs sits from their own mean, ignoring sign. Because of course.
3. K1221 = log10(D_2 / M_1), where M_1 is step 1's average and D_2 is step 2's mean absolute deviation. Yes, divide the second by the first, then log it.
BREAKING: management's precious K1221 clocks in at -3.40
